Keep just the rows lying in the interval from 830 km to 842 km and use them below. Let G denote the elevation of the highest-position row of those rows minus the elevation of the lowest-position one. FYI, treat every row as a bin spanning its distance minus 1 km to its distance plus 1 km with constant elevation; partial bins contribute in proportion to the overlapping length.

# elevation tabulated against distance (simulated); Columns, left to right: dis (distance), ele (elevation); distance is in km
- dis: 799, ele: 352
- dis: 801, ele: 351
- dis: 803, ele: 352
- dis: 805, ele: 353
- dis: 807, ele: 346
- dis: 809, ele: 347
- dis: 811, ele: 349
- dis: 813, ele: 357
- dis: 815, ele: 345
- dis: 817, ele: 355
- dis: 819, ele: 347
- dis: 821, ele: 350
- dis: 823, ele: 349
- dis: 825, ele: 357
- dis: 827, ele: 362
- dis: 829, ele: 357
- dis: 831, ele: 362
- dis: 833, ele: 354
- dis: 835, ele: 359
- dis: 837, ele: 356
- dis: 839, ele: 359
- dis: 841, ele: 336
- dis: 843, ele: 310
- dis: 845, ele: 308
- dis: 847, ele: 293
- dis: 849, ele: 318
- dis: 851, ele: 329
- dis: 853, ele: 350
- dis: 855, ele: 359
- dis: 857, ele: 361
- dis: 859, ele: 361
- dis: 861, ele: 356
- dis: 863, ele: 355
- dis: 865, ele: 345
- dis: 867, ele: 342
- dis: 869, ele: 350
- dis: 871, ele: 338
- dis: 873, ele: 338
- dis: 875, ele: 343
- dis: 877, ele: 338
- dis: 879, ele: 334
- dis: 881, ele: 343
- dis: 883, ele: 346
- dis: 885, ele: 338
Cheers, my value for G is -26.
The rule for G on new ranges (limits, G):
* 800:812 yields -2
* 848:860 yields 43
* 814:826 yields 12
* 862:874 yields -17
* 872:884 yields 8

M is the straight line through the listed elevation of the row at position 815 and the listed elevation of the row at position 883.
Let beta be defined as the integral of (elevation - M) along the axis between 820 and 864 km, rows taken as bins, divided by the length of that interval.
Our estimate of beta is 0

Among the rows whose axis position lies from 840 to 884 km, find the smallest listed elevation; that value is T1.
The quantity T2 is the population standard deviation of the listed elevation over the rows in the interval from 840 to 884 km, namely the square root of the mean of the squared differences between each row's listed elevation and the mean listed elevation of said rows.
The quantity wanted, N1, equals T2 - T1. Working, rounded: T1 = 293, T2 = 18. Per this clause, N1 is -275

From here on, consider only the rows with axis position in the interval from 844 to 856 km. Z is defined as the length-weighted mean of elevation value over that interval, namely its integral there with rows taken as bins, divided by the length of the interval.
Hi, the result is 326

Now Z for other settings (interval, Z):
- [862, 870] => 348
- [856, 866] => 356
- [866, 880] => 340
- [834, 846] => 338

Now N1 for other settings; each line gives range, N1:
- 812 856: -274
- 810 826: -341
